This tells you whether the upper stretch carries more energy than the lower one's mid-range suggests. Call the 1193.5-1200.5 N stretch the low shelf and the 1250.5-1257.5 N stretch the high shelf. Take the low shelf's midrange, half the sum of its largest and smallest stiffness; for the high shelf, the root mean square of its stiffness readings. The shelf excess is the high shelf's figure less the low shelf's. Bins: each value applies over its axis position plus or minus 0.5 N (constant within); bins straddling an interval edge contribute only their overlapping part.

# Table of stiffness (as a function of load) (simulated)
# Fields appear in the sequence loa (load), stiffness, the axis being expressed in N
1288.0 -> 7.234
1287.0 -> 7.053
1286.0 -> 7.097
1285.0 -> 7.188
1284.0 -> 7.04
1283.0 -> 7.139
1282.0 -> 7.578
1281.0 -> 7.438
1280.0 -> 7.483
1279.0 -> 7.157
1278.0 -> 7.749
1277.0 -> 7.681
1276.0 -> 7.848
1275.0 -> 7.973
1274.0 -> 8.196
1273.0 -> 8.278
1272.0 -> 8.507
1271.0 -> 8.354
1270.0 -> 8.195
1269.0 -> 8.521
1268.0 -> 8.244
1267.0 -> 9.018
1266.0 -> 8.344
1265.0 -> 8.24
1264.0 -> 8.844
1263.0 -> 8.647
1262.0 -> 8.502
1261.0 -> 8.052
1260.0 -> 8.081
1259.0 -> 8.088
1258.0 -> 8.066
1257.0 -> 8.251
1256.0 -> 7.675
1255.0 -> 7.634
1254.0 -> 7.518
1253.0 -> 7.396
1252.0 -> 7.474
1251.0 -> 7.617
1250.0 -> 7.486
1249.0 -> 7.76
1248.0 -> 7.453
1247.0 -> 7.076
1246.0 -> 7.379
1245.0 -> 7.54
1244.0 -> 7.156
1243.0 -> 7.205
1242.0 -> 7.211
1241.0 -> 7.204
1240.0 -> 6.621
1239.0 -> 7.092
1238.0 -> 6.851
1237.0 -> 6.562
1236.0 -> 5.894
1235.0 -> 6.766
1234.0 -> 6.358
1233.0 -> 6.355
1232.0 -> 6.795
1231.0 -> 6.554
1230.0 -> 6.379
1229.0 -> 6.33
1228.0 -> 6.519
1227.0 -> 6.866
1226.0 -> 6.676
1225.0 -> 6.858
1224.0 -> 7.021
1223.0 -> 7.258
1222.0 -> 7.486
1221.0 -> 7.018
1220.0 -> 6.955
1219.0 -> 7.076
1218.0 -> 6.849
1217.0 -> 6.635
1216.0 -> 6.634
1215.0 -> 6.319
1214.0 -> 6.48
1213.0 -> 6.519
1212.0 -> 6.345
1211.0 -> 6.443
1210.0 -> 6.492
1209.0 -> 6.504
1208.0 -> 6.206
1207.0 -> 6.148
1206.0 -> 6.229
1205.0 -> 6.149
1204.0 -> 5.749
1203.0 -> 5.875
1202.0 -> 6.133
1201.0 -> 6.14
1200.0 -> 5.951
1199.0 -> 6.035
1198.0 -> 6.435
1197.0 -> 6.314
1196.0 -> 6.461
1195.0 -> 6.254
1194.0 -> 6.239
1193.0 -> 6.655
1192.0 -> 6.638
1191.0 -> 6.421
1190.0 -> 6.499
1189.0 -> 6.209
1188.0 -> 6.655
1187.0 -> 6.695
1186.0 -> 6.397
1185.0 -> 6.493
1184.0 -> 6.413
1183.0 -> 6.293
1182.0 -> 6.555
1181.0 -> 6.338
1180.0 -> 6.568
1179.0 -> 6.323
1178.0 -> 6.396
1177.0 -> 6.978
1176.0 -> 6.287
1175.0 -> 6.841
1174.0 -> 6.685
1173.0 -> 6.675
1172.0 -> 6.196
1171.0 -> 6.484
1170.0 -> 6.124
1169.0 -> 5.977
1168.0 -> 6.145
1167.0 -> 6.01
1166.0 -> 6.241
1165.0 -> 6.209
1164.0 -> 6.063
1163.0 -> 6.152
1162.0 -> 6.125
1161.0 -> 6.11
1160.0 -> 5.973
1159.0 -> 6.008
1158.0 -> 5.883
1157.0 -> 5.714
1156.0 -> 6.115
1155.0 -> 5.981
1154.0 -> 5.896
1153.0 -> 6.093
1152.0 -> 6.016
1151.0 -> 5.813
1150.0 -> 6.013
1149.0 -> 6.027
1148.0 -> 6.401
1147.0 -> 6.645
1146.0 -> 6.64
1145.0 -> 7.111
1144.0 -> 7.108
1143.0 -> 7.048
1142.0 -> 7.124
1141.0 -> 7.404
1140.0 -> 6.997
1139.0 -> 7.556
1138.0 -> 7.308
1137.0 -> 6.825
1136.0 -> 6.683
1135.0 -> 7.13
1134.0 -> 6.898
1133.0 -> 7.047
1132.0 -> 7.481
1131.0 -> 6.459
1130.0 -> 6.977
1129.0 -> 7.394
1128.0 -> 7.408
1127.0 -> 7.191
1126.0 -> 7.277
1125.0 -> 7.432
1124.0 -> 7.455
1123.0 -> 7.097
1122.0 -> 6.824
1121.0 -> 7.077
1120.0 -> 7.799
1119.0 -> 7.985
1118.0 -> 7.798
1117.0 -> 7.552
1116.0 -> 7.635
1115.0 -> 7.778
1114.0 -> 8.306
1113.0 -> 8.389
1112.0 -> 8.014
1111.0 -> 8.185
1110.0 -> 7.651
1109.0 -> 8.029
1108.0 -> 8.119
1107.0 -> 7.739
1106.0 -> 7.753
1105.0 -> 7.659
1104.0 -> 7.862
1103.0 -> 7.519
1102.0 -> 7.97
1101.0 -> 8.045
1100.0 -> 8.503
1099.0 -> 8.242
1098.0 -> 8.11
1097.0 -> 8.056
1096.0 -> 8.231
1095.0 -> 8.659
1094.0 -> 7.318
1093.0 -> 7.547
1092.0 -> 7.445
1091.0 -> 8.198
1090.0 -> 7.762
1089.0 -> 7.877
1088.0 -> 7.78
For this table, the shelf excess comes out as 1.5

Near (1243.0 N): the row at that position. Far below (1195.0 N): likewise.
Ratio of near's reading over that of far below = 1.15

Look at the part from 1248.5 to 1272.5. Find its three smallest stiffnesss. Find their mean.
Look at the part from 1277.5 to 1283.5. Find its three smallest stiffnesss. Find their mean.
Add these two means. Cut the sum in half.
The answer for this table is 7.3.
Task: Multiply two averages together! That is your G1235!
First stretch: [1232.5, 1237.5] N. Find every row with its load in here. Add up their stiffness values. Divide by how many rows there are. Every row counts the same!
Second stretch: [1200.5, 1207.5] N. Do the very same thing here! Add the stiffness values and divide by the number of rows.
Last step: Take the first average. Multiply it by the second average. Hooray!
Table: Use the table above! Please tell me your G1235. 39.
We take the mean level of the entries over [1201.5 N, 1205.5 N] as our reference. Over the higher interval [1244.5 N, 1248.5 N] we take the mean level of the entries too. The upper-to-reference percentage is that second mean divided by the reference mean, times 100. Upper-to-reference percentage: 123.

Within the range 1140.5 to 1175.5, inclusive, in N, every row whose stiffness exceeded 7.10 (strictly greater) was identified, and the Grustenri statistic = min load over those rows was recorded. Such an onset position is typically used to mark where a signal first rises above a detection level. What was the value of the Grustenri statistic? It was 1141.0 N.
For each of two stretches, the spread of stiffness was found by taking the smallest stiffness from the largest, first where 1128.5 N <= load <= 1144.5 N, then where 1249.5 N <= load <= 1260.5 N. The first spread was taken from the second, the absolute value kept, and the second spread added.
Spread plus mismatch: 1.10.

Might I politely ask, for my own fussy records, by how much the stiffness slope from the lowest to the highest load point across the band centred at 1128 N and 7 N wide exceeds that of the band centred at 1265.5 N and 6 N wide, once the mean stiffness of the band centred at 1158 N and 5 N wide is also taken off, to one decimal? -6.0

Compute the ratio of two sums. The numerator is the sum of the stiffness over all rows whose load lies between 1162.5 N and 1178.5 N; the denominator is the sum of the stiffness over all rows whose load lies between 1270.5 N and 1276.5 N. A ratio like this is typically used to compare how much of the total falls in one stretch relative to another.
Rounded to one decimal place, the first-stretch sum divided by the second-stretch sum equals 2.1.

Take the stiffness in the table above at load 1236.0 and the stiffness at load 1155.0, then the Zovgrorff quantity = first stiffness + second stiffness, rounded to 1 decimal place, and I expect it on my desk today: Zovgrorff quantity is 11.9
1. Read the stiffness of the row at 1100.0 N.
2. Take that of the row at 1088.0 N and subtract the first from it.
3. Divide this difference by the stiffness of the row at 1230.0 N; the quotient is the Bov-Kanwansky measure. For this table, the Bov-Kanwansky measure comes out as -0.11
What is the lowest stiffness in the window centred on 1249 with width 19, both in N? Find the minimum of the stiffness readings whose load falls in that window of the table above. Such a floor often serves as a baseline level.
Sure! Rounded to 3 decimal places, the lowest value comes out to 6.621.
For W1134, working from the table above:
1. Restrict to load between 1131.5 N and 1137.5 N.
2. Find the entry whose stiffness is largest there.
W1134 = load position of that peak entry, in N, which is 1132.0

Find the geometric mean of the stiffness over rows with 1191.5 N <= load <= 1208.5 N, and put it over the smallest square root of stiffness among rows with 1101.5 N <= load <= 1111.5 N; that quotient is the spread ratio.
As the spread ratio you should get 2.26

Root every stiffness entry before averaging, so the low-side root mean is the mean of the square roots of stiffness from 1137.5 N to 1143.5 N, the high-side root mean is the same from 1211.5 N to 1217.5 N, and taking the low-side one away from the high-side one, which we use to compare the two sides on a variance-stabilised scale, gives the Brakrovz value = -0.14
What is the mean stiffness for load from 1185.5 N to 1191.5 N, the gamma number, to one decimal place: 6.5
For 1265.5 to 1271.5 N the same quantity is 8.4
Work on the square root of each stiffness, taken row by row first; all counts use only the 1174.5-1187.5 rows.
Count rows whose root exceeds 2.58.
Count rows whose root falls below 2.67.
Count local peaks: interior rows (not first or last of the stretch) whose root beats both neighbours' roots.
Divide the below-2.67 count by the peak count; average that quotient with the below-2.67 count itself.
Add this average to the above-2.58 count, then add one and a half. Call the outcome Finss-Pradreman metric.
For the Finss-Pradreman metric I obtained 12.6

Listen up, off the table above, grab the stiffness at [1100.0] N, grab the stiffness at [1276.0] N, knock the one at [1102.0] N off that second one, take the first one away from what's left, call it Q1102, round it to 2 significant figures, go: -8.6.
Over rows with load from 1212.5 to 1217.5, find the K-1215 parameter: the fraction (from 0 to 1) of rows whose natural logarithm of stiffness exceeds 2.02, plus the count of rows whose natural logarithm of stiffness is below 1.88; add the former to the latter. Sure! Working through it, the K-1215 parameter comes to 3.0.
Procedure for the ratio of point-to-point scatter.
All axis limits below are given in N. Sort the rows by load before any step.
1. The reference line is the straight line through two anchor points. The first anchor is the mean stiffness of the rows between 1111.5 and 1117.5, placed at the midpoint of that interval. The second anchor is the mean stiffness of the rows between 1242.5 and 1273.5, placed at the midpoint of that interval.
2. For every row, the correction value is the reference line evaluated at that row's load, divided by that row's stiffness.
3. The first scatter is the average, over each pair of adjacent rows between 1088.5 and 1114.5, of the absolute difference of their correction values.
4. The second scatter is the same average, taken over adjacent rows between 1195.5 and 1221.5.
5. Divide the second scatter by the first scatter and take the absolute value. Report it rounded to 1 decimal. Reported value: 0.8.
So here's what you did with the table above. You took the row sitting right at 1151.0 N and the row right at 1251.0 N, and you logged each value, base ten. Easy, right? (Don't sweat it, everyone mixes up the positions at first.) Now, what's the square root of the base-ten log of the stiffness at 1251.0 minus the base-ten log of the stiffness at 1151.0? 0.34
